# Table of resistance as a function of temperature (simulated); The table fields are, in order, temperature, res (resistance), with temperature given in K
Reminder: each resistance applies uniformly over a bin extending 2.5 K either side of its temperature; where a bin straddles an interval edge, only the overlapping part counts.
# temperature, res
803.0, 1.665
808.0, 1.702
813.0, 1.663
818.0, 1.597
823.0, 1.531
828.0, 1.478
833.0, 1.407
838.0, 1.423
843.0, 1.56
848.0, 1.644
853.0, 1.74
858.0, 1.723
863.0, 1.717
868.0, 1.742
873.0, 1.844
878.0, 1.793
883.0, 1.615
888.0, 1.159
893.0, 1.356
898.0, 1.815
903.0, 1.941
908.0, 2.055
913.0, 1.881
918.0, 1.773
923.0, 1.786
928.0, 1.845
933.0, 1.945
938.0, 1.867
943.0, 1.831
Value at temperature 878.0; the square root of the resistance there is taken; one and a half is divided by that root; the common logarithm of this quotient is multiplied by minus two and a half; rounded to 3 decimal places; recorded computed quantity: -0.123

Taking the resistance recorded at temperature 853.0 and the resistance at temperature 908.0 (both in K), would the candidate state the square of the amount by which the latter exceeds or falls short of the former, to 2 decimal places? 0.10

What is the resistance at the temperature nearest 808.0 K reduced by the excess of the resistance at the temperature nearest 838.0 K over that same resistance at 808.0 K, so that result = 1.98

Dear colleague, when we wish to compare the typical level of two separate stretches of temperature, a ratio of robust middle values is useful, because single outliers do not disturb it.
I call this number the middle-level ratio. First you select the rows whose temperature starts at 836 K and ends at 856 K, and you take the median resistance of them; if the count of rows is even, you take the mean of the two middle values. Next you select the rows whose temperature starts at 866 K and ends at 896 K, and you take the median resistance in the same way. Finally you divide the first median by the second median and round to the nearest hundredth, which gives 0.95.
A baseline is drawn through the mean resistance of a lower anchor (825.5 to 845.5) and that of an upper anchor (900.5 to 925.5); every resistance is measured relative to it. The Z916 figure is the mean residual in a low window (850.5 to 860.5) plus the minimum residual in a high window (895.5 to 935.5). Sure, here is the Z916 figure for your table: 0.00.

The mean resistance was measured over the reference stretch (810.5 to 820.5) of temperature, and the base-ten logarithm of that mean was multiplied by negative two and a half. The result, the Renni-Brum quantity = -0.53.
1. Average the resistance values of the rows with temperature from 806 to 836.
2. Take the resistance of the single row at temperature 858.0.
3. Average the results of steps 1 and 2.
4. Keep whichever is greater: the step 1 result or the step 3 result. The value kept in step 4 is 1.64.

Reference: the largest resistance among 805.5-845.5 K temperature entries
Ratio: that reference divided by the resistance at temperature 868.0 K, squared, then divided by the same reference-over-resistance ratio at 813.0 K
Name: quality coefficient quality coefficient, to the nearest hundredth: 0.93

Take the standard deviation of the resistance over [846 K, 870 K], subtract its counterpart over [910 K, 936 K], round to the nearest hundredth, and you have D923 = -0.03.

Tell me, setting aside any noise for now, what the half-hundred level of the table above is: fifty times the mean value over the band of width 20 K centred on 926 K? 92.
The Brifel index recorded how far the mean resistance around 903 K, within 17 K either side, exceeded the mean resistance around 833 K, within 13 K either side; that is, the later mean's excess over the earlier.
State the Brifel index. 0.23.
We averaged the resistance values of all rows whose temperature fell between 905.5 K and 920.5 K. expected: 1.90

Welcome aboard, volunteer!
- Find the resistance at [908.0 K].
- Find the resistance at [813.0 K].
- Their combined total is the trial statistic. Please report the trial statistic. 3.7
